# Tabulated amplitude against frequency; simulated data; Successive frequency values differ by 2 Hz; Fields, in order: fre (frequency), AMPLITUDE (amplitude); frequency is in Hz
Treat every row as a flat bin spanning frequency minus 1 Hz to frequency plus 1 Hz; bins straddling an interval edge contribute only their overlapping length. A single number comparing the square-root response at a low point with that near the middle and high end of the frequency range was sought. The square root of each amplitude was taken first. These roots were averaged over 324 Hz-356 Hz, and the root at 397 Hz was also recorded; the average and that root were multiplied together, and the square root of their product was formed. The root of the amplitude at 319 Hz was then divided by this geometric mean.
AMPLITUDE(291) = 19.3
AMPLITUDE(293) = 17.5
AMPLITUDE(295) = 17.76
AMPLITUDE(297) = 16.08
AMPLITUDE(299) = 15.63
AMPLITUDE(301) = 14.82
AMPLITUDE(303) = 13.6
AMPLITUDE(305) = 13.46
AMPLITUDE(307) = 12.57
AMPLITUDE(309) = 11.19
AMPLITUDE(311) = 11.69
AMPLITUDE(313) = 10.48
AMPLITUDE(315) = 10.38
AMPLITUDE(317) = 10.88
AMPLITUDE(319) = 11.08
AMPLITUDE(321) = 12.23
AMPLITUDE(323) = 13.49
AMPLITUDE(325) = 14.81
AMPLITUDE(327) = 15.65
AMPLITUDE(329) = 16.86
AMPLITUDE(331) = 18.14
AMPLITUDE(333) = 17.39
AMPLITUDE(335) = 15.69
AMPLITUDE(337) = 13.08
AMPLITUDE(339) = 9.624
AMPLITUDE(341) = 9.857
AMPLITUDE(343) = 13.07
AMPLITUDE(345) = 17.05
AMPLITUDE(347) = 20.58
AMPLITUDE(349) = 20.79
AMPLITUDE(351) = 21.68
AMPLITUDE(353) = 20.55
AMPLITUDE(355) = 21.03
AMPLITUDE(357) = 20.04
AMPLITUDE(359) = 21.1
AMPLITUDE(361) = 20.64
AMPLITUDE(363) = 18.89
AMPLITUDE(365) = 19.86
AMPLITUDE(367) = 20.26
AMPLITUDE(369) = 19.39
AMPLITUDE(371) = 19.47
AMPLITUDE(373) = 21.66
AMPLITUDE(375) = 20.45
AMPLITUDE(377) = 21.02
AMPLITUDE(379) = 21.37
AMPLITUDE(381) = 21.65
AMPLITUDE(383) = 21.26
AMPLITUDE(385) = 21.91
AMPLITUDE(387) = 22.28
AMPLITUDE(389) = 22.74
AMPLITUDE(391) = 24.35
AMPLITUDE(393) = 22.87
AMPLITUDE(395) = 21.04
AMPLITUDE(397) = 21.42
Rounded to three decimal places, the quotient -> 0.769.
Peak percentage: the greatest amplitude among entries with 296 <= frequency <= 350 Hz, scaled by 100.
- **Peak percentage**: 2079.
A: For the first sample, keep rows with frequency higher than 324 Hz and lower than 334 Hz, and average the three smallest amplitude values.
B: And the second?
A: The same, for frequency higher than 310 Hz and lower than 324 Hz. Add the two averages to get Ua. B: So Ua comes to 26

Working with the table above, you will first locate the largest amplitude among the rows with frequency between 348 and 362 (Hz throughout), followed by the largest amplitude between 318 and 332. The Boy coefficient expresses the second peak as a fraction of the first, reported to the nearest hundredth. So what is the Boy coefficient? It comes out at 0.84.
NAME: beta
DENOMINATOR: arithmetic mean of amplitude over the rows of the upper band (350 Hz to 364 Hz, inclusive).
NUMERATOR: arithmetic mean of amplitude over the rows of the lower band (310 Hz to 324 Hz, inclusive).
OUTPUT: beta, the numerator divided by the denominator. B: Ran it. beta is 0.6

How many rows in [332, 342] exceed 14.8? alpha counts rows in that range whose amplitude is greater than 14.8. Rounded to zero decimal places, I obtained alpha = 2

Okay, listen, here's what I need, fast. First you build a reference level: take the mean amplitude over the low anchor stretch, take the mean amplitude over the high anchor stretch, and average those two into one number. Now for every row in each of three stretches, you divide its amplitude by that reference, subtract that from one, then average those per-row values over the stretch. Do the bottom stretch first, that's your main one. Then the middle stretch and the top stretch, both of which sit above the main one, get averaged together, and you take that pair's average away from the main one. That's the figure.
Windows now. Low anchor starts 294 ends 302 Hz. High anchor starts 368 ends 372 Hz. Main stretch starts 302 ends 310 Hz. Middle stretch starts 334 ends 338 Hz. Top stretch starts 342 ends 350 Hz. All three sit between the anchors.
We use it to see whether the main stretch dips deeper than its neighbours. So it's 0.19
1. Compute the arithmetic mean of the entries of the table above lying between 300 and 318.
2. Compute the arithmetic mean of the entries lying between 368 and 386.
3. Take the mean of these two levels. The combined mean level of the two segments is 16.5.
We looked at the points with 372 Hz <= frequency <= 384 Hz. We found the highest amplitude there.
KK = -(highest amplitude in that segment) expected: -21.7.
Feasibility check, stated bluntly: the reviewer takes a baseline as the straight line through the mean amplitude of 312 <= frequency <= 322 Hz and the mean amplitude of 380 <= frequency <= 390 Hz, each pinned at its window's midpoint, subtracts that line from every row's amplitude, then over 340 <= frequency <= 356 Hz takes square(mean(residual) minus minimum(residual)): 50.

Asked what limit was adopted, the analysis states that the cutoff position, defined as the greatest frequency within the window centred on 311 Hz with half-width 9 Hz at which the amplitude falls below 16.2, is 319 Hz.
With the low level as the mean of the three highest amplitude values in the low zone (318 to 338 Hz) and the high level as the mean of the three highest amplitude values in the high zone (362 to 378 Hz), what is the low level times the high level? 367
